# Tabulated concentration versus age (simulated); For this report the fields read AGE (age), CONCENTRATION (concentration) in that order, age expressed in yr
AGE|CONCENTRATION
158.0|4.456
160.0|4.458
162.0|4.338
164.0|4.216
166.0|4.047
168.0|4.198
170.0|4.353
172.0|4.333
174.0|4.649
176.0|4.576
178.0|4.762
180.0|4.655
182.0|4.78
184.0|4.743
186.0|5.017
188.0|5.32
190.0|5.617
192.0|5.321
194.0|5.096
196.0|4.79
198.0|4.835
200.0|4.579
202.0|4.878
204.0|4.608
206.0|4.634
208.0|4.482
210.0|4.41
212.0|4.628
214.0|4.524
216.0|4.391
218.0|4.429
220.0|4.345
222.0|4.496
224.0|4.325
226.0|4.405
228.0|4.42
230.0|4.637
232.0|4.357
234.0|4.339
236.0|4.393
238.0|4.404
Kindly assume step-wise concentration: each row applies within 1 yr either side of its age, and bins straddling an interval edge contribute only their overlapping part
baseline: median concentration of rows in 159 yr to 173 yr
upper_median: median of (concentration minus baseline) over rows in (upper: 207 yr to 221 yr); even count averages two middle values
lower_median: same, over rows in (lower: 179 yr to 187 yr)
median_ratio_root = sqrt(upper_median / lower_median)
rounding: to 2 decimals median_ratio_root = 0.47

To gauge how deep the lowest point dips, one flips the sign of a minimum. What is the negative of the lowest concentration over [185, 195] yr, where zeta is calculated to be -5.0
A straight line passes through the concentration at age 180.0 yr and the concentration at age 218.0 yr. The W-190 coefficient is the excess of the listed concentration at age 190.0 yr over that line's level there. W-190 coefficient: 1.0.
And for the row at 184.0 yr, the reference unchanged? 0.1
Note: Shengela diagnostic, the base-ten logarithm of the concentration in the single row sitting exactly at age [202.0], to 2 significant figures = 0.69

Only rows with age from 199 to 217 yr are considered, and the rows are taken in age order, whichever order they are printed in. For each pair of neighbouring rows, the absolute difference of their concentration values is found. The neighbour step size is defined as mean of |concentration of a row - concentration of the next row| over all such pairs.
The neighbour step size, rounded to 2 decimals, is 0.16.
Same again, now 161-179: 0.15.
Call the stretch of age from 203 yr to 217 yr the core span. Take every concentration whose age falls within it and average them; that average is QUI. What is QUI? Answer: 4.53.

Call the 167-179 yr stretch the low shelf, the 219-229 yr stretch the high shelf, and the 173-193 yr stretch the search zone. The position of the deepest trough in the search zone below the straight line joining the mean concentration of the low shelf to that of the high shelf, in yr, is 176.0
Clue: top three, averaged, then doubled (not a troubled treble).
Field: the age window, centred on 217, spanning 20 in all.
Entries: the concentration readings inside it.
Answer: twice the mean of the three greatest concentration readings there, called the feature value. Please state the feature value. 9.1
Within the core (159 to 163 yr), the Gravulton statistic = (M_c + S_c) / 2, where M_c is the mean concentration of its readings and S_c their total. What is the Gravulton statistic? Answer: 6.60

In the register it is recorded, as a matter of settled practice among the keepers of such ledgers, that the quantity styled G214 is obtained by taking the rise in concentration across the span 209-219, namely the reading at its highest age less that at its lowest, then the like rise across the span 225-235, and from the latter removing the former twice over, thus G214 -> -0.10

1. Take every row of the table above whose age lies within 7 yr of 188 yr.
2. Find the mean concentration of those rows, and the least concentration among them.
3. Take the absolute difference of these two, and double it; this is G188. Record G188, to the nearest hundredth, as 0.77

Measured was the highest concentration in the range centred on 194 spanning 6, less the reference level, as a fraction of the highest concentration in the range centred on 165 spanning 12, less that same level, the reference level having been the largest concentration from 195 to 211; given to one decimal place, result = -1.1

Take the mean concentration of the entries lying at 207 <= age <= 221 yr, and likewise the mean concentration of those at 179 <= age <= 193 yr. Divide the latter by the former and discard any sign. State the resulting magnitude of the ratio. 1.14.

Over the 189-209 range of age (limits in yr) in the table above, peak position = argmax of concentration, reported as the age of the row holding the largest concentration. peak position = 190.0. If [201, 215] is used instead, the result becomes 202.0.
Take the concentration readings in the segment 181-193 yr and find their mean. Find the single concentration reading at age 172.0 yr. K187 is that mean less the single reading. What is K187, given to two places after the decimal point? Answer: 0.80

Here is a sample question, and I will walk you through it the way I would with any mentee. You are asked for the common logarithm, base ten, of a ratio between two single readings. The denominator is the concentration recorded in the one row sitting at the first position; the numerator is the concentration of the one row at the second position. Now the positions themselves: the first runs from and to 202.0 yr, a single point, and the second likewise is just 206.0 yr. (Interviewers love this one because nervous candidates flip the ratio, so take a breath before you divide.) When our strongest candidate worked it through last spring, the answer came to -0.022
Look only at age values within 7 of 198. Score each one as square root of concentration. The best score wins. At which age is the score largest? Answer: 192.0 yr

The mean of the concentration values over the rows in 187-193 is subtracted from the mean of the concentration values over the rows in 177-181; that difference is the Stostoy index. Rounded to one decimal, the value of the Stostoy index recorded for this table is -0.7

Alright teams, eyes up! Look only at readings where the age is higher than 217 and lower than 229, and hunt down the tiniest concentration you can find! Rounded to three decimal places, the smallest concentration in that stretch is 4.325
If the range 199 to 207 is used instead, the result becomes 4.579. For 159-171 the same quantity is 4.047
